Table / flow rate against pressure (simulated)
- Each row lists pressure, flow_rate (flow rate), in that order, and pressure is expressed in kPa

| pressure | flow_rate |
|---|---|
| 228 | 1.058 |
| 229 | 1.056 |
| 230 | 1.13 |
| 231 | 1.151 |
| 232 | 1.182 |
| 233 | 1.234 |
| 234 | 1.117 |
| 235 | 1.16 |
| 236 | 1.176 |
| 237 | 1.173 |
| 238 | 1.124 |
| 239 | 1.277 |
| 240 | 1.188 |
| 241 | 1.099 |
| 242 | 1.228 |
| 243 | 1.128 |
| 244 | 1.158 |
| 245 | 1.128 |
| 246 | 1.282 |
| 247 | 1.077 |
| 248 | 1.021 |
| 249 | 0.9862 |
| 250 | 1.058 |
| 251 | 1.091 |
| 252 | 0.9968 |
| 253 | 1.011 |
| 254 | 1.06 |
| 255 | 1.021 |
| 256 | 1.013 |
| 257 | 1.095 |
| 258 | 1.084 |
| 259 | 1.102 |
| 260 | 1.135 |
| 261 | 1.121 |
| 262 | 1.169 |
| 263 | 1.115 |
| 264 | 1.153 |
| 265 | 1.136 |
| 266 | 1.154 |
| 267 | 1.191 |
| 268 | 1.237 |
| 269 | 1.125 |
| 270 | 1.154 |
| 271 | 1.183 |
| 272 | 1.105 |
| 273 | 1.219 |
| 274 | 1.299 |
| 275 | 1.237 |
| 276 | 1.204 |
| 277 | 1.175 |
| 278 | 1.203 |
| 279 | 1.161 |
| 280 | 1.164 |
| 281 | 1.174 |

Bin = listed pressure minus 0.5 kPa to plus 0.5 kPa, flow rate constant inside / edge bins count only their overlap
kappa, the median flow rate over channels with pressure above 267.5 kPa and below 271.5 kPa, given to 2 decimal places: 1.17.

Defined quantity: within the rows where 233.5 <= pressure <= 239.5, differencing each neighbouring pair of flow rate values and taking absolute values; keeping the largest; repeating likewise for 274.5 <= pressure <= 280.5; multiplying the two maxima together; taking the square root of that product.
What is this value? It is 0.080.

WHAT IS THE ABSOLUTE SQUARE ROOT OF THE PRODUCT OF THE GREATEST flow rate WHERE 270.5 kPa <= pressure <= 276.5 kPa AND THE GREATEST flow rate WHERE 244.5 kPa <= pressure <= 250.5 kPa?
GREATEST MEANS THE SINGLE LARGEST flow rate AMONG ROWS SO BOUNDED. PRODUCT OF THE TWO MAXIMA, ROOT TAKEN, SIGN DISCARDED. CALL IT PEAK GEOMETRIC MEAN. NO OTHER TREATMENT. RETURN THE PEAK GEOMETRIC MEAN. 1.29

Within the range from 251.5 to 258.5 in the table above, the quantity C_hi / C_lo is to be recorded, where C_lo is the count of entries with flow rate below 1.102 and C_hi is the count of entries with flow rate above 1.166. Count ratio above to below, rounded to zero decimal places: 0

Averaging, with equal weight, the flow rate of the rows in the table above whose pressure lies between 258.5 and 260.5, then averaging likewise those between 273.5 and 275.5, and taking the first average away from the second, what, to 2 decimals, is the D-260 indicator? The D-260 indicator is 0.15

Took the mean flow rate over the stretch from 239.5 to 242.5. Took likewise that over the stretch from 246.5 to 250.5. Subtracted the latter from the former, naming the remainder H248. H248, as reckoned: 0.14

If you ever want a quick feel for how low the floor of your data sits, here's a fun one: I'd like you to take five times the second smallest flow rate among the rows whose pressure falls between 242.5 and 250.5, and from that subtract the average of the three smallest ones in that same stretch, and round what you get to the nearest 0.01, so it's 4.08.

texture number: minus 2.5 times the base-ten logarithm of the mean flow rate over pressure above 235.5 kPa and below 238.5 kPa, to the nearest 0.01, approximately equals -0.16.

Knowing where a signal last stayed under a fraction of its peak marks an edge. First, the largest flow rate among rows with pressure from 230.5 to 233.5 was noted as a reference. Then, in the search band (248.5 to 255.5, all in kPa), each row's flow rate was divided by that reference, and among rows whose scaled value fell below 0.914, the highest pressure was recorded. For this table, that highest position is 255 kPa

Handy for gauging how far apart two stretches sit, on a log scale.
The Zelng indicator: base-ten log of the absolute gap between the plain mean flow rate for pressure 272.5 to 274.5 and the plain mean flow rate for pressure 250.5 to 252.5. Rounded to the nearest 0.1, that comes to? -0.7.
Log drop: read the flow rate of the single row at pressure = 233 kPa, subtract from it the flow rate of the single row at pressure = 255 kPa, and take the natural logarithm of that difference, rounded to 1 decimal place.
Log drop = -1.5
